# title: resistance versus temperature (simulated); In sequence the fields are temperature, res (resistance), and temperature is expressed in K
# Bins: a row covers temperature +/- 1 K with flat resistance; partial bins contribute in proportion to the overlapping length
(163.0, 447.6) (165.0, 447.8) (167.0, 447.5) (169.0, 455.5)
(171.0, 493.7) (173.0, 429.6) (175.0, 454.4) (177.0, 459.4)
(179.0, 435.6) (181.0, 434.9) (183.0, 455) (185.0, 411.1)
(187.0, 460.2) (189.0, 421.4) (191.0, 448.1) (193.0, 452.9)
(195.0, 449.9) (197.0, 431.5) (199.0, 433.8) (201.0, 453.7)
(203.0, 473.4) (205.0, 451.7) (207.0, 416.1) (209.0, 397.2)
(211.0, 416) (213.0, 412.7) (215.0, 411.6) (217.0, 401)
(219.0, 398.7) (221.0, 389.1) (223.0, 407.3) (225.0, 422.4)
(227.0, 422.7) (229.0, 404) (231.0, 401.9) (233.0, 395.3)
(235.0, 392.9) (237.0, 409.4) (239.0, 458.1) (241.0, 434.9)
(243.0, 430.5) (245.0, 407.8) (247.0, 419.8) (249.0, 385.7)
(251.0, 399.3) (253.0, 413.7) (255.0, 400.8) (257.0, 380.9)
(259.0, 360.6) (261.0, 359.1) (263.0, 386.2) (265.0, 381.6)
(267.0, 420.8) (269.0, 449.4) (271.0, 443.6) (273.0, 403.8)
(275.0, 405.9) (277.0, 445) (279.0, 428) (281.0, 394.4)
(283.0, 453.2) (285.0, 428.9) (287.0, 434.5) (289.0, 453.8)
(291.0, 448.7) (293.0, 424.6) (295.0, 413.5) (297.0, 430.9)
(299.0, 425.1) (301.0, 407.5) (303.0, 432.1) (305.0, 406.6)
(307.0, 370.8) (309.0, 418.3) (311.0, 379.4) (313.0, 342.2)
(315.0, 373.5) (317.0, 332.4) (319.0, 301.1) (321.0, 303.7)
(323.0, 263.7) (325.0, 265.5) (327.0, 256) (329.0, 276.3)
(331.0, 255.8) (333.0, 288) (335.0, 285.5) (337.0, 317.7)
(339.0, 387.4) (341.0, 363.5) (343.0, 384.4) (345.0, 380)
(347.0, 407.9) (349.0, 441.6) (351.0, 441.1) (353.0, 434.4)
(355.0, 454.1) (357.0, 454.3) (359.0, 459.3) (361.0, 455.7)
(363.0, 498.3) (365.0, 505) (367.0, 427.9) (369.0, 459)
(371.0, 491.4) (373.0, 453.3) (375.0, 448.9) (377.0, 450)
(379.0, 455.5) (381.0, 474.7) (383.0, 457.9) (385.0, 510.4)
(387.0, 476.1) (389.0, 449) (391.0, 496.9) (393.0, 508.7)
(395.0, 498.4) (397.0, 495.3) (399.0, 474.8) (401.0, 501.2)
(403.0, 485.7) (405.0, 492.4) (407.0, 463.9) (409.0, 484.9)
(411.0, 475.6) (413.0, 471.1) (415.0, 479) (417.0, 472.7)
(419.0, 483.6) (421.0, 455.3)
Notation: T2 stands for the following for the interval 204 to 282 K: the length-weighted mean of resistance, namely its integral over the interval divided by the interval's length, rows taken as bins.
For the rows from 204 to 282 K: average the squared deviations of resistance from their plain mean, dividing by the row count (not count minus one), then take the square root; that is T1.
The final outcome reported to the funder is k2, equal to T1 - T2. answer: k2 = -387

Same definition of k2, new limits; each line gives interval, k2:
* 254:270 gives -364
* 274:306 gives -410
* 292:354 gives -299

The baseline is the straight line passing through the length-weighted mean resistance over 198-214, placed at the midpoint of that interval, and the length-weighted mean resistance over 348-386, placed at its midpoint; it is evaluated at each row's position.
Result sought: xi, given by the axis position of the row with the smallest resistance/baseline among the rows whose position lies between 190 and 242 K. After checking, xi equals 221.0 K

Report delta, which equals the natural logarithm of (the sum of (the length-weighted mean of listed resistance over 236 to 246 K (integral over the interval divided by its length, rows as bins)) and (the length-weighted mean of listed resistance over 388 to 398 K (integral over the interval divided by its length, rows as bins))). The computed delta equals 6.822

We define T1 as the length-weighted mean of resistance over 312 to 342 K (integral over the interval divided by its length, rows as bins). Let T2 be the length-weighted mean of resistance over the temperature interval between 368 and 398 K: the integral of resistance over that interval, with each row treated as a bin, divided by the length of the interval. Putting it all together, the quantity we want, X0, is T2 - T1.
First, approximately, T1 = 307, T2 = 475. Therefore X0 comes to 168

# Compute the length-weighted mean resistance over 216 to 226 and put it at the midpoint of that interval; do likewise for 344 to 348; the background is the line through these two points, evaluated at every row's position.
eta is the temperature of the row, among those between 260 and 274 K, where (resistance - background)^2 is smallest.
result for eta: 273.0 K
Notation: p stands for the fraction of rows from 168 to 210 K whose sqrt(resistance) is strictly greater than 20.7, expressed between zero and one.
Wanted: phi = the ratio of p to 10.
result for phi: 0.08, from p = 0.81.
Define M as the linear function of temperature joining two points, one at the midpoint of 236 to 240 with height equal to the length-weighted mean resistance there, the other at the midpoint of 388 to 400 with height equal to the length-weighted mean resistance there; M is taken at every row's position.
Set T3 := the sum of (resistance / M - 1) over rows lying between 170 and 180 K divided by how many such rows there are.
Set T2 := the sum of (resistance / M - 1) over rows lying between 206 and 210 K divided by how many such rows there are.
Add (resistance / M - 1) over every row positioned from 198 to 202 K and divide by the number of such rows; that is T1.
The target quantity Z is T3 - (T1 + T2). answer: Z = 0.09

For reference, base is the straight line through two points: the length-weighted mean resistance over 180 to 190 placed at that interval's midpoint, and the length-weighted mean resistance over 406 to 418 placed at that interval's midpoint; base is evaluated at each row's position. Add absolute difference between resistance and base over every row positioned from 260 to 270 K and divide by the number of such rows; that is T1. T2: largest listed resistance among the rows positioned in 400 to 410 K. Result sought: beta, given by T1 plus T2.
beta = 552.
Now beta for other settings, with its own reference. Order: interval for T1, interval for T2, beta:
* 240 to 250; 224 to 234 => 454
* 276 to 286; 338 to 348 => 431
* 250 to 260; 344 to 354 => 499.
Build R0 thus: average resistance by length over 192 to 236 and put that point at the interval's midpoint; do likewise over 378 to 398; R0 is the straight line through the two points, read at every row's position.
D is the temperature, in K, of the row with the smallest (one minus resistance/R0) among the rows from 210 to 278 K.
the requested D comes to 239.0 K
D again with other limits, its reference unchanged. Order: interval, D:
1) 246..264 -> 247.0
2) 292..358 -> 355.0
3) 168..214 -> 171.0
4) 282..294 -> 283.0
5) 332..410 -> 365.0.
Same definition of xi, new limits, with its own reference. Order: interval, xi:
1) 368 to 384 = 375.0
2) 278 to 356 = 331.0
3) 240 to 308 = 261.0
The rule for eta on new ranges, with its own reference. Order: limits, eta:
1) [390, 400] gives 399.0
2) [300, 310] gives 305.0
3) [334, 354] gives 339.0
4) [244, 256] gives 255.0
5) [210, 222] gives 217.0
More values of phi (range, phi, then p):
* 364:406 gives 0.10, 0.95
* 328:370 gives 0.05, 0.48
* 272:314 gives 0.04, 0.38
